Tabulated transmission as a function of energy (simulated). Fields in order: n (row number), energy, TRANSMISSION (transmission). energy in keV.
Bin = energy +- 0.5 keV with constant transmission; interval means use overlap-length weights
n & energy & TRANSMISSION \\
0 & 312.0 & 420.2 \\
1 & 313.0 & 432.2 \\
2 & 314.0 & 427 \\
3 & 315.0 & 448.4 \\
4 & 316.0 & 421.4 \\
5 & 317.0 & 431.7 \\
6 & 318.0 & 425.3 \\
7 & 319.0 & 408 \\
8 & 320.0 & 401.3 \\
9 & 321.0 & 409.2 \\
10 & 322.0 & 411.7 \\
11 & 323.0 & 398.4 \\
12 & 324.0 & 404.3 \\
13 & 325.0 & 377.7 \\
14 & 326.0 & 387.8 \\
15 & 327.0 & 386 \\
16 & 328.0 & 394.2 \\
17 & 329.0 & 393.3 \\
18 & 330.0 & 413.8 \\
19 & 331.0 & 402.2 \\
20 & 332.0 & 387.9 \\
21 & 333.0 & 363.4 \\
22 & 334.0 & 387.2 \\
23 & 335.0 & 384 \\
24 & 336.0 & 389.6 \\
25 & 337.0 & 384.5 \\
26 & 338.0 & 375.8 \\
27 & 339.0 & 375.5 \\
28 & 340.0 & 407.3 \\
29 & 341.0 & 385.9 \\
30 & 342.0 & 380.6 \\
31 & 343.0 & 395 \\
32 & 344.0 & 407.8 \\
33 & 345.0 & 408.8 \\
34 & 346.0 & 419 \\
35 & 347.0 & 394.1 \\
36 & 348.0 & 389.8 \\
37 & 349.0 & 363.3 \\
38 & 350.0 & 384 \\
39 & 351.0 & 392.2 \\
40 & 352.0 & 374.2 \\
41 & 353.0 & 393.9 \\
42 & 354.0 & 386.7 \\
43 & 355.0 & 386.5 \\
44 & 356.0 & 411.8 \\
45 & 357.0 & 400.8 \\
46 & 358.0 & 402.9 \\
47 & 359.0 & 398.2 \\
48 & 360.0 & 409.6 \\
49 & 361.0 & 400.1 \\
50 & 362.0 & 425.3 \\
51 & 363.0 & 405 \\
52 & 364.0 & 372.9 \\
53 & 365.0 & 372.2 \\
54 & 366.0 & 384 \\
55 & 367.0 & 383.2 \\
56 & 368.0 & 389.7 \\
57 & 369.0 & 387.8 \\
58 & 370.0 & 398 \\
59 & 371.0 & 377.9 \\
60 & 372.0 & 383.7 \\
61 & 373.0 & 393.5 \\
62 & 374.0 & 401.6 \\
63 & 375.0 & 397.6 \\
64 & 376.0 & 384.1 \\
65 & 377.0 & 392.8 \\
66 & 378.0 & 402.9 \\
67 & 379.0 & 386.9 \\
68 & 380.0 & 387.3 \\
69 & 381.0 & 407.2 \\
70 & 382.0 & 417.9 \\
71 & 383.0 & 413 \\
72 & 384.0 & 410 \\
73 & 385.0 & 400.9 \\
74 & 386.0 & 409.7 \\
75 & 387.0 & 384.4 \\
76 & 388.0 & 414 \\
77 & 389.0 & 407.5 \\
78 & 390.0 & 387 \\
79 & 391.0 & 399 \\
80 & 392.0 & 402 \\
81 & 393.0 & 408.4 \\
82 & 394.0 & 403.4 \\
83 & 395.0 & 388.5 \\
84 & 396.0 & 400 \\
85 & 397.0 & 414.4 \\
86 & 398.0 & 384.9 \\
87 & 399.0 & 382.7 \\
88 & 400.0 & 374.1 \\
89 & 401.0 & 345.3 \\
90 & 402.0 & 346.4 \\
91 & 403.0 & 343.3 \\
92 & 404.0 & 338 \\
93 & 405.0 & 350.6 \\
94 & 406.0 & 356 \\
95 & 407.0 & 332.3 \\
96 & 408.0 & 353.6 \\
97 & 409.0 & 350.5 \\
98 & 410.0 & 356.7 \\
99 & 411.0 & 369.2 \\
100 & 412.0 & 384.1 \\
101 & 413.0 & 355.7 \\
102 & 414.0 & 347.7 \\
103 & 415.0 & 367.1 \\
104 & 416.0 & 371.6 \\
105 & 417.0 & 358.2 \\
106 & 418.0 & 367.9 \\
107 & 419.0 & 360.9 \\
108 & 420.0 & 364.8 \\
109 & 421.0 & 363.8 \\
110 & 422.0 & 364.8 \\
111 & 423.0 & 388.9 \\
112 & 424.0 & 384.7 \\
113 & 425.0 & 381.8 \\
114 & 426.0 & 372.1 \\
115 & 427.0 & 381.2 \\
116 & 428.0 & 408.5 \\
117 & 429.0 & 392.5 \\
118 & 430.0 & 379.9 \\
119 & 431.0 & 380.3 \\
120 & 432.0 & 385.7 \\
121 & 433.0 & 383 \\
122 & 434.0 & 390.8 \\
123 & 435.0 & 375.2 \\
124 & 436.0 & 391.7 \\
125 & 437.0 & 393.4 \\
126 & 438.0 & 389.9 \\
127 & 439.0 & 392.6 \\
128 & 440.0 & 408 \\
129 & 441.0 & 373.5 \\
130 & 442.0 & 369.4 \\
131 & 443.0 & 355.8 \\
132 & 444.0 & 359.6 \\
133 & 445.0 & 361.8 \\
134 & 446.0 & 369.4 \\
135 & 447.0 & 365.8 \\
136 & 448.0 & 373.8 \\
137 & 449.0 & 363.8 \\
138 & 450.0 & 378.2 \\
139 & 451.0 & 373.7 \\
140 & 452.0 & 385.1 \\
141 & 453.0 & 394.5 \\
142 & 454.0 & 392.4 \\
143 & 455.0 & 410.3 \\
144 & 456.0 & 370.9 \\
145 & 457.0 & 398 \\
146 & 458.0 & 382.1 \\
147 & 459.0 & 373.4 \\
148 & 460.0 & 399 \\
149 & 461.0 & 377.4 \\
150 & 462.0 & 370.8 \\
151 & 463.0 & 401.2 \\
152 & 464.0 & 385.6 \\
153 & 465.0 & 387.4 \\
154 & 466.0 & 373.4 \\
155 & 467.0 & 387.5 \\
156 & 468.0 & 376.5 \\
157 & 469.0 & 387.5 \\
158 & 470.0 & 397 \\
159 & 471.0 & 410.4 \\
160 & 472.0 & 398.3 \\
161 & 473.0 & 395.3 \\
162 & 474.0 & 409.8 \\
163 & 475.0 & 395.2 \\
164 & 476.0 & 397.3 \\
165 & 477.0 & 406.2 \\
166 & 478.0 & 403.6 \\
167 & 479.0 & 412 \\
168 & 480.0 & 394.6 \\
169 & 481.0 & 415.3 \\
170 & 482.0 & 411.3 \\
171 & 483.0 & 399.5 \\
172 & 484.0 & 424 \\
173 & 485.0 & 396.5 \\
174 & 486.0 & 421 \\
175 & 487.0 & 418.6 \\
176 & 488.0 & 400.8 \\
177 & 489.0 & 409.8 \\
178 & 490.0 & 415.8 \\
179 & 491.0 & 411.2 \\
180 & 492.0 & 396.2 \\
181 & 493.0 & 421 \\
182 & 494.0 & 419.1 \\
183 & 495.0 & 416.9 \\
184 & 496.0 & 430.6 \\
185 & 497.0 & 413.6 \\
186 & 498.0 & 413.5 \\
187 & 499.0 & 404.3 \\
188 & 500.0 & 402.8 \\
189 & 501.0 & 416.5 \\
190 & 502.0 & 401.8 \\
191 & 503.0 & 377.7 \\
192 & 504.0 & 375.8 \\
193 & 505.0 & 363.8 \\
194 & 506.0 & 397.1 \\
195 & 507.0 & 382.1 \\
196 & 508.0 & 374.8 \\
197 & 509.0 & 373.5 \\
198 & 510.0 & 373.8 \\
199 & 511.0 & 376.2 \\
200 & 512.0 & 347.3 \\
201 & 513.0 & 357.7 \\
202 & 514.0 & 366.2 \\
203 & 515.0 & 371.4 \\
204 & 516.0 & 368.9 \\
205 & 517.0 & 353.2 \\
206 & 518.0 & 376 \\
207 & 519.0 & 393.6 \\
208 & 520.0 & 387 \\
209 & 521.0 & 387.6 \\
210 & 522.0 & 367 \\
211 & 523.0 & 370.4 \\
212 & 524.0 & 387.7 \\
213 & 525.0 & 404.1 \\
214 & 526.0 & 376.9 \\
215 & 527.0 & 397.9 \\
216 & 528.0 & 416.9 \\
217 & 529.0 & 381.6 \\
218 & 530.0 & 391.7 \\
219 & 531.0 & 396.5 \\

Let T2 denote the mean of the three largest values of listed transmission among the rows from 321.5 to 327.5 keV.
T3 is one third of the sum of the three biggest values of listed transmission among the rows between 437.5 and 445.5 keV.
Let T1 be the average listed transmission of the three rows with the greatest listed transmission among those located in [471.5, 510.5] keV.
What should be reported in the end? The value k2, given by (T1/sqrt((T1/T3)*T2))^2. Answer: 416.8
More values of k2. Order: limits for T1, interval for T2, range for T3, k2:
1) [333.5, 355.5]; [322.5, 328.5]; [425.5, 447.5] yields 416.3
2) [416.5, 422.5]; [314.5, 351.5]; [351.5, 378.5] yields 349.4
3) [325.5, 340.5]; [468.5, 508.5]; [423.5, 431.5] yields 379.0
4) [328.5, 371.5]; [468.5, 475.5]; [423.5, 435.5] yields 410.2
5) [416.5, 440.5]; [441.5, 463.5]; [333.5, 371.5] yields 418.5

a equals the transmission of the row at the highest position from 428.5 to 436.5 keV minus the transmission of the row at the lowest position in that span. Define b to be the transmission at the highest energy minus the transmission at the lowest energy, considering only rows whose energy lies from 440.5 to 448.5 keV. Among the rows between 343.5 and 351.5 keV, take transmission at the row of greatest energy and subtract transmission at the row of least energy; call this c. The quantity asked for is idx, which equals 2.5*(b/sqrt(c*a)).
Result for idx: 0.2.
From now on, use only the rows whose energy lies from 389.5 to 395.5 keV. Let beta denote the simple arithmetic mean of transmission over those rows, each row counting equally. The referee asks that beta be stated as 398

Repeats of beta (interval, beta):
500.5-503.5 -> 399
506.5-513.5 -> 369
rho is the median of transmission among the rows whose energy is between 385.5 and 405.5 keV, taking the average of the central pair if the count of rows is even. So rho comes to 388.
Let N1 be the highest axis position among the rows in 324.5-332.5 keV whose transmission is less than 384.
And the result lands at 325.0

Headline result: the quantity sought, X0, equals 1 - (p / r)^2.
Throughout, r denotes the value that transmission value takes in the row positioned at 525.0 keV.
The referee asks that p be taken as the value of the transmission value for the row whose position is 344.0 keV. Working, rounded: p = 407.8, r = 404.1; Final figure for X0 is -0.02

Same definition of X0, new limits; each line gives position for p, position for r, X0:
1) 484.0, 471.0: -0.07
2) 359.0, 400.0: -0.13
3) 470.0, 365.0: -0.14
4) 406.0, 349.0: 0.04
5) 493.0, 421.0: -0.34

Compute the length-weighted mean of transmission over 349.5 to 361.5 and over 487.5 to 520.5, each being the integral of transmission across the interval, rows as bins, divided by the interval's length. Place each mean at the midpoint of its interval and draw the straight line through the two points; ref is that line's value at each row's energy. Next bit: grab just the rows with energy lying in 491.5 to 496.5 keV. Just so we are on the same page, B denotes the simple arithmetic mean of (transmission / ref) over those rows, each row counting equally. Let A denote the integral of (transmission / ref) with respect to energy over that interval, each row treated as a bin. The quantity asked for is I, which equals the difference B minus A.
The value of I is -4.26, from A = 5.3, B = 1.07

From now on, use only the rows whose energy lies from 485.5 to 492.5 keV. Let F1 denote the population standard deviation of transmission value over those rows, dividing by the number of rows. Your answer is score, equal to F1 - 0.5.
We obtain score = 8.0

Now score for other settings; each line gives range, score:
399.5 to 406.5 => 10.4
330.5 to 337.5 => 10.2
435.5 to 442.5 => 11.6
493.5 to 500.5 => 8.2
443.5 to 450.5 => 5.7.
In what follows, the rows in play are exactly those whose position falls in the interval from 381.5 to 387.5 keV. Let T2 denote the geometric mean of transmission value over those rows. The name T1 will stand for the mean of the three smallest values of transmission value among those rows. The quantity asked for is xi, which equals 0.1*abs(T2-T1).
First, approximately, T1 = 398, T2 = 406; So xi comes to 0.8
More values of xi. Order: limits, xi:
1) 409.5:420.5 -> 1.1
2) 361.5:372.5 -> 1.4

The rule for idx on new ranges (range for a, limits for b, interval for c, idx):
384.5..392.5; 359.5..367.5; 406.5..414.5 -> -16.0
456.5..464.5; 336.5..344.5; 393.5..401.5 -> 2.2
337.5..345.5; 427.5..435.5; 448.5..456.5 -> -5.4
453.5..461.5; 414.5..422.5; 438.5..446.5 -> -0.3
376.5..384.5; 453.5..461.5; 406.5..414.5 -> -2.3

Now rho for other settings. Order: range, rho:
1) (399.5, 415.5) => 352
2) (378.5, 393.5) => 407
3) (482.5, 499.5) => 414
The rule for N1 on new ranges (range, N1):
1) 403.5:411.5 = 411.0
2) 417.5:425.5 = 425.0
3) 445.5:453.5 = 451.0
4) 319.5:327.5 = 325.0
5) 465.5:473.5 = 468.0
